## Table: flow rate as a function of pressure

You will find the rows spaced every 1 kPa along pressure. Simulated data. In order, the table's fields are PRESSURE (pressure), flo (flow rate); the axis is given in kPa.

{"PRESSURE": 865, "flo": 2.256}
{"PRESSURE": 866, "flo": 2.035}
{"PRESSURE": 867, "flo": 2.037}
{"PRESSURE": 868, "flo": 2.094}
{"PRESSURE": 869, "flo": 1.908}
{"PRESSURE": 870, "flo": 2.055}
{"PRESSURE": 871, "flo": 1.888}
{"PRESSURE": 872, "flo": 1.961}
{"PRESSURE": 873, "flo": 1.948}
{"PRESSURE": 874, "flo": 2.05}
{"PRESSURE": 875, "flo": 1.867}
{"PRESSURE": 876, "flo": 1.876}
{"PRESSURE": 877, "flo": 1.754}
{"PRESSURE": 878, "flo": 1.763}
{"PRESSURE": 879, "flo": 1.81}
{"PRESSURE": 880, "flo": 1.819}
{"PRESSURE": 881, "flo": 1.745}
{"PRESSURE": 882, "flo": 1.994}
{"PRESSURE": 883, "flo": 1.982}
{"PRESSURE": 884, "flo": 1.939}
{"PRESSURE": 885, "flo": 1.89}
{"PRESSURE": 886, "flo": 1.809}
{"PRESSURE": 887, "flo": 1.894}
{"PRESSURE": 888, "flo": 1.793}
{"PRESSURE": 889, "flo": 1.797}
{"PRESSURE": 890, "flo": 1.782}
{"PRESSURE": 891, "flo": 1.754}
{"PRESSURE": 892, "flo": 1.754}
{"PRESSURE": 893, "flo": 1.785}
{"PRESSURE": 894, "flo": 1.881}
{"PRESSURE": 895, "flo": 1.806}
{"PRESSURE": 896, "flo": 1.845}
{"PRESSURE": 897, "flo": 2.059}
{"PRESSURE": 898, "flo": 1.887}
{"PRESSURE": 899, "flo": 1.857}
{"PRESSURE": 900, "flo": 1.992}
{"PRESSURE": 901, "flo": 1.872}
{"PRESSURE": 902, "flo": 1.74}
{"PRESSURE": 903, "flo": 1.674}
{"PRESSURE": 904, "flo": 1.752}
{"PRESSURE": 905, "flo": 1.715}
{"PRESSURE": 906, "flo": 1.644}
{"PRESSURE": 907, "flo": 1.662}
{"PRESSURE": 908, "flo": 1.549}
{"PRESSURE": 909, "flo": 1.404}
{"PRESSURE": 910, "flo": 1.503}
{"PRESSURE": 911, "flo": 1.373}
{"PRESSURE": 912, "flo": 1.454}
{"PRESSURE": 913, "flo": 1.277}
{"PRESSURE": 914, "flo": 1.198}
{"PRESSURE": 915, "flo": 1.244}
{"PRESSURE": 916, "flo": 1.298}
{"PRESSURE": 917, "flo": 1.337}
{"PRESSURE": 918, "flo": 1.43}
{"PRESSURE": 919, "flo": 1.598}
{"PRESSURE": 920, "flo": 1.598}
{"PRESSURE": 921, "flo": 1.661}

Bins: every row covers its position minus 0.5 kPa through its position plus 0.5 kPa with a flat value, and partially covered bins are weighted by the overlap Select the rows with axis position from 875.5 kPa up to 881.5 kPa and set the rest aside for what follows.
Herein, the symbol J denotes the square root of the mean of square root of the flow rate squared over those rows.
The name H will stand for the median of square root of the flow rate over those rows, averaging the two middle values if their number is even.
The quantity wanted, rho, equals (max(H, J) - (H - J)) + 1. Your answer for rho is 2.34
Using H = 1.34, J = 1.34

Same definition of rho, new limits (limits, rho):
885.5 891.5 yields 2.35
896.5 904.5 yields 2.36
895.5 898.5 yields 2.41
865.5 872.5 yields 2.41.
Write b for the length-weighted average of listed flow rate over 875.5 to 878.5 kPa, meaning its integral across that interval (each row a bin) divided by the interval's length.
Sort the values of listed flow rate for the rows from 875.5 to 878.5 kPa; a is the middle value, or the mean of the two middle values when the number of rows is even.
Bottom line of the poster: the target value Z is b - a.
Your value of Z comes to 0.035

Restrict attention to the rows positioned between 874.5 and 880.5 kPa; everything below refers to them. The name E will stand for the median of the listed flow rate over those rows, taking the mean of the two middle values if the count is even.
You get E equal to 1.81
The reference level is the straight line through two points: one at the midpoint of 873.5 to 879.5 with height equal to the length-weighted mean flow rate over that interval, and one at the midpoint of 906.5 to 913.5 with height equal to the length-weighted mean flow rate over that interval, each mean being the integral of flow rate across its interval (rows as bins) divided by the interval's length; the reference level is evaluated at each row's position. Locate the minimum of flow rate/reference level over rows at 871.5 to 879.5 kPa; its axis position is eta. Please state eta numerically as 877 kPa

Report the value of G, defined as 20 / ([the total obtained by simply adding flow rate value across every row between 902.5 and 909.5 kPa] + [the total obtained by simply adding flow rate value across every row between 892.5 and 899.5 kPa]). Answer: 0.82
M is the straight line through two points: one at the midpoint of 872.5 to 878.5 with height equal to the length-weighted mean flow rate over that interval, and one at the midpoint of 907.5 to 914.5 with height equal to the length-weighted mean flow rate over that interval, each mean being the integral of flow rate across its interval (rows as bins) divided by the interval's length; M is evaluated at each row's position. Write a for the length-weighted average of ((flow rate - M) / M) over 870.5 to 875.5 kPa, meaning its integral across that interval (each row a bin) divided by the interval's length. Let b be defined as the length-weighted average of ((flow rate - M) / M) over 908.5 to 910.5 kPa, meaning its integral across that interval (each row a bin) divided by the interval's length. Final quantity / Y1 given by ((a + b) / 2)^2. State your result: 0.0005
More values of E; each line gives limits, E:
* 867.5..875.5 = 1.95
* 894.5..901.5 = 1.87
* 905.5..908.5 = 1.64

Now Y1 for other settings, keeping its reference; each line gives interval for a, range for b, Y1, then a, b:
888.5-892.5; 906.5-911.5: 0.0032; 0.06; 0.05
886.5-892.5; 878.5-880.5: 0.0009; 0.06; 0.00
